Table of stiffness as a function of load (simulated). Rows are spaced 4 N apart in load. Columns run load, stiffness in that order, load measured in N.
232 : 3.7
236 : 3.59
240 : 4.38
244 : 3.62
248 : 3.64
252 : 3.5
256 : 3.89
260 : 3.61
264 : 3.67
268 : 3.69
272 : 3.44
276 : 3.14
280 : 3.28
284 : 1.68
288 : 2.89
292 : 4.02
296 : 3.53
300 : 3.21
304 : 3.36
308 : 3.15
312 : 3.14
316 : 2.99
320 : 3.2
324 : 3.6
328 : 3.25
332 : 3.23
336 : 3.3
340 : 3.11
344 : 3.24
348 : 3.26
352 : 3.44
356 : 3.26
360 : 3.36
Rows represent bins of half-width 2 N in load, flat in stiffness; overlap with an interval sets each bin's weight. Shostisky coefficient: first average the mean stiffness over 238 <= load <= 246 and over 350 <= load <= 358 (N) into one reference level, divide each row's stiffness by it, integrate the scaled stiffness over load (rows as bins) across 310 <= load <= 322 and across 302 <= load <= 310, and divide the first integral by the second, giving 1.4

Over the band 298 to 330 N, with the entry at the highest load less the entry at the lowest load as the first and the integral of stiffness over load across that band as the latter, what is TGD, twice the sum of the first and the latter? 207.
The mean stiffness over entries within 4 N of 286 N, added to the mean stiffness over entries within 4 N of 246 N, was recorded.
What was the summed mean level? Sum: 5.9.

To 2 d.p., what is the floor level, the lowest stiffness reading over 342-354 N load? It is 3.24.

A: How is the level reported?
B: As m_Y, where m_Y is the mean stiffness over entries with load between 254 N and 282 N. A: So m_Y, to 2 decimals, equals 3.53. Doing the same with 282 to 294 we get 2.86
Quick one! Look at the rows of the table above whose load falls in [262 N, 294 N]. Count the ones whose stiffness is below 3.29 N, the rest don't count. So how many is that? 4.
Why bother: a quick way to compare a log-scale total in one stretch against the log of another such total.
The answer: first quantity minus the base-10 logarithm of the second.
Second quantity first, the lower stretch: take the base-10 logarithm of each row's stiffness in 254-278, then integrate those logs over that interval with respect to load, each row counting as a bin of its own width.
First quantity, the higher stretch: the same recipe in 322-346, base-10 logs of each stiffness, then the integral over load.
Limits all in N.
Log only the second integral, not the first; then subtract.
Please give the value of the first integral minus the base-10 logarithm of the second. 11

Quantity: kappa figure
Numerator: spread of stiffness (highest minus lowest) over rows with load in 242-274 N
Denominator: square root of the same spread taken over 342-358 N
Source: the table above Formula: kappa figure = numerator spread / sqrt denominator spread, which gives 1.01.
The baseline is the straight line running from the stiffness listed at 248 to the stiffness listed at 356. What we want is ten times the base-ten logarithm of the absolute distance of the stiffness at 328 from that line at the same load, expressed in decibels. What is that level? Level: -10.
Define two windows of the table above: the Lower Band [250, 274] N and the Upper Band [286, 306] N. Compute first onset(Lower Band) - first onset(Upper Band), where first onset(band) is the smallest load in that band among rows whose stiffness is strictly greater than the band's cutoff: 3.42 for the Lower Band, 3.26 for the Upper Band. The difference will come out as -40 N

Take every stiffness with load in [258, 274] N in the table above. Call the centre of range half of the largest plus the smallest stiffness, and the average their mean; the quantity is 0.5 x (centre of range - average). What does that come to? -0.019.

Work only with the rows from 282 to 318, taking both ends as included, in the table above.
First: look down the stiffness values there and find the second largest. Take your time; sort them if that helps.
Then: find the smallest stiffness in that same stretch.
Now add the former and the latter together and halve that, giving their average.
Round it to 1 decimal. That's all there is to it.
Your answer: 2.6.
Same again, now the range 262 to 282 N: 3.4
